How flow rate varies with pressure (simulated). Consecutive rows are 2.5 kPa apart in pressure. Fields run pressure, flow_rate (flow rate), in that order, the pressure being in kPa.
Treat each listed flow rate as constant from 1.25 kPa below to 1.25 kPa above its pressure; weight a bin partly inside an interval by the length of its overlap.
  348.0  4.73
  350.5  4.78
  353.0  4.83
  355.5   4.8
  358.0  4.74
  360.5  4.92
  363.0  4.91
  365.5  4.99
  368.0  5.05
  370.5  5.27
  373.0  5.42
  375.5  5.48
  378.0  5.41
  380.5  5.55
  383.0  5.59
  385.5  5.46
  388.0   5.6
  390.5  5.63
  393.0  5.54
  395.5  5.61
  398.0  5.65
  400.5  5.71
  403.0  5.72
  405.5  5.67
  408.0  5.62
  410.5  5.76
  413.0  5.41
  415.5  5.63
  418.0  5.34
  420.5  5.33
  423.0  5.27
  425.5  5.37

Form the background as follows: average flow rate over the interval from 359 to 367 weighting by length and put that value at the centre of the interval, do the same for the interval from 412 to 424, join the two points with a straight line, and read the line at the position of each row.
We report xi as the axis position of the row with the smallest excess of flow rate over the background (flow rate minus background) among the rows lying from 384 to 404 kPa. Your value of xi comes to 385.5 kPa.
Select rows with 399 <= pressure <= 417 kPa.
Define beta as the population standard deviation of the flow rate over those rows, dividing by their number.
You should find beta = 0.11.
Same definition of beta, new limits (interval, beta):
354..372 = 0.16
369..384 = 0.10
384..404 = 0.08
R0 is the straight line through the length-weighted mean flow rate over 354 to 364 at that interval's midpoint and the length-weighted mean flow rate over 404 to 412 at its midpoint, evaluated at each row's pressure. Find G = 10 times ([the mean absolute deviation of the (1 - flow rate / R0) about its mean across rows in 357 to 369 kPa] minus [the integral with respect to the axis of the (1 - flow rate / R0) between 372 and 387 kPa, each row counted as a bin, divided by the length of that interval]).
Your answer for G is 0.7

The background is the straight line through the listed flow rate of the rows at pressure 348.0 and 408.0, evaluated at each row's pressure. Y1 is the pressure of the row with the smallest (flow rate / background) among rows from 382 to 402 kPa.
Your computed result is 393.0 kPa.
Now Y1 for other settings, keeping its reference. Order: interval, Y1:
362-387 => 363.0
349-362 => 358.0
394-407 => 405.5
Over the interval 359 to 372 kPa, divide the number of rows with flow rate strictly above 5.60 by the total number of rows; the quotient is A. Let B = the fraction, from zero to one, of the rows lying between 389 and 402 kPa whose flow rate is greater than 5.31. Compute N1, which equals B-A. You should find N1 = 1.0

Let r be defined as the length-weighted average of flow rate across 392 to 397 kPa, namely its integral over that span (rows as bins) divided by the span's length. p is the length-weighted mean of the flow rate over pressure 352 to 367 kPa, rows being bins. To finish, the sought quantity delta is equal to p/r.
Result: 0.87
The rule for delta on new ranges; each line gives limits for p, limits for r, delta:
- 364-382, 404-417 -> 0.95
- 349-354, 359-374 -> 0.94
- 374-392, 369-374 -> 1.04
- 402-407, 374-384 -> 1.03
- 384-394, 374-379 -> 1.02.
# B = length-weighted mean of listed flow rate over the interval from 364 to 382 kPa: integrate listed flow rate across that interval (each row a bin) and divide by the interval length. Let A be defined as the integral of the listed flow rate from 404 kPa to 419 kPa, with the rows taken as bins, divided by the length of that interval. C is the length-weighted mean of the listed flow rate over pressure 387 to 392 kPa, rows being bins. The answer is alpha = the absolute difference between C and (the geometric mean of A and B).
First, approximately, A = 5.6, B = 5.31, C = 5.6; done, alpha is 0.2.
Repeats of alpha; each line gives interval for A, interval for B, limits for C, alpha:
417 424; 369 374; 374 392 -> 0.2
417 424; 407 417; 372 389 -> 0.0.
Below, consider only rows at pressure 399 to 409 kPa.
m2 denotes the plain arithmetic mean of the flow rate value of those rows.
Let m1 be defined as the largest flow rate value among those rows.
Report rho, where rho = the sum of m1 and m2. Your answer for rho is 11.4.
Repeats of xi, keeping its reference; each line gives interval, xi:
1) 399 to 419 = 418.0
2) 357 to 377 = 358.0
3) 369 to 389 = 370.5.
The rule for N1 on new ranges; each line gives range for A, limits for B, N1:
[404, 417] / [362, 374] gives -0.6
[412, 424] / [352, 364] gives -0.2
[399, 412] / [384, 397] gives 0.0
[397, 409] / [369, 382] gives -0.2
